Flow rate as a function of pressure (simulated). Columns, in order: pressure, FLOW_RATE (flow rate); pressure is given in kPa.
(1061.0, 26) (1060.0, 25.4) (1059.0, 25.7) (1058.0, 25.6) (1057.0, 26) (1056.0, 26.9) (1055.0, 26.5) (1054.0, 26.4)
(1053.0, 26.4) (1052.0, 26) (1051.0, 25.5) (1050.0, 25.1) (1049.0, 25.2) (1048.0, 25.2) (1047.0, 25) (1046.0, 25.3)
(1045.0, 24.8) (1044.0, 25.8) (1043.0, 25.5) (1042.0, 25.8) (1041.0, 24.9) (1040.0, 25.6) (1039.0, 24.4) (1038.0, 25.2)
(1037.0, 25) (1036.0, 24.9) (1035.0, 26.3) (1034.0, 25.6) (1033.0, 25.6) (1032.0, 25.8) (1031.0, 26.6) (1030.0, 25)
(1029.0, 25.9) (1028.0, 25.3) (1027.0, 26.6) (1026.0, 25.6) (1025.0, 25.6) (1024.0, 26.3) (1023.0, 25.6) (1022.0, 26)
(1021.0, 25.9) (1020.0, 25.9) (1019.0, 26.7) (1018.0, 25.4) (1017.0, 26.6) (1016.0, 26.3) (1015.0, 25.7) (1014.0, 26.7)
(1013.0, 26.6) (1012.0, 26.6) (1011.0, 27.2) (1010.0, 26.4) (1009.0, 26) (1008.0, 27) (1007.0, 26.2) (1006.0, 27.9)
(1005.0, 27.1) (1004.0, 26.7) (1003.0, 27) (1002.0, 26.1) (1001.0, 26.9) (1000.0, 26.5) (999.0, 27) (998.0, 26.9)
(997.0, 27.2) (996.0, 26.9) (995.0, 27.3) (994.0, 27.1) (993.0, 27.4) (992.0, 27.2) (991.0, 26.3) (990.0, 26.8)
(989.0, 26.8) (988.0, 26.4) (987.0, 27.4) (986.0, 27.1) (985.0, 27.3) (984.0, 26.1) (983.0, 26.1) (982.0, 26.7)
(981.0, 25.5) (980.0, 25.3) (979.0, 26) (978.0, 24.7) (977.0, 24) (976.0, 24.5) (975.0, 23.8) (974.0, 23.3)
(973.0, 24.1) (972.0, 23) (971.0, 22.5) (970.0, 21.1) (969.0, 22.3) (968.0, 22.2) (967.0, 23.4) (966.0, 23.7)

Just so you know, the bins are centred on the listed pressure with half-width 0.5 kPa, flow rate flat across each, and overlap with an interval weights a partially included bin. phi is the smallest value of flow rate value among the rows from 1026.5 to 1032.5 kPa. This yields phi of 25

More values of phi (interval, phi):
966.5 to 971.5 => 21.1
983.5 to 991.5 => 26.1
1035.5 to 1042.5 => 24.4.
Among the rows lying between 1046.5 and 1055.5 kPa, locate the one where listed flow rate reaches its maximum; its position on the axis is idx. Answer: 1055.0 kPa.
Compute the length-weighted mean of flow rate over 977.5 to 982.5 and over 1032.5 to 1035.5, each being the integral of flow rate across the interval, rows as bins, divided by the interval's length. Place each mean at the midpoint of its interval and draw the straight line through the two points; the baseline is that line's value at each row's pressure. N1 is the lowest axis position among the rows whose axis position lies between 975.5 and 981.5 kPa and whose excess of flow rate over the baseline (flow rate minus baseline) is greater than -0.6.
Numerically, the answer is 979.0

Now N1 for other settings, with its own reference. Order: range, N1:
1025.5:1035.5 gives 1026.0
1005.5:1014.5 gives 1006.0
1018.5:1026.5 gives 1019.0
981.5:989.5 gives 982.0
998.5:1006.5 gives 999.0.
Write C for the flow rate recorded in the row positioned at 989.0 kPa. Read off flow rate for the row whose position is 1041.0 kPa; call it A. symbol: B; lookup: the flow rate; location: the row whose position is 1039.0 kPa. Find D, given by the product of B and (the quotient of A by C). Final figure 23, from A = 24.9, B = 24.4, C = 26.8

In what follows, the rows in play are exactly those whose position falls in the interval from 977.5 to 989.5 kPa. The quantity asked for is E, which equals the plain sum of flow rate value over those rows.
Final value 315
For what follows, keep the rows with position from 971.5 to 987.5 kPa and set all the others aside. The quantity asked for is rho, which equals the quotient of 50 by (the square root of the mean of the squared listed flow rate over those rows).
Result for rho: 1.97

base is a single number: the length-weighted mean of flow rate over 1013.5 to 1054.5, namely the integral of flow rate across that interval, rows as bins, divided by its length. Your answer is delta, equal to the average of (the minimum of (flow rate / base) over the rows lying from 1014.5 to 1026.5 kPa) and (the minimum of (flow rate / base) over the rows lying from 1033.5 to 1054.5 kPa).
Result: 0.97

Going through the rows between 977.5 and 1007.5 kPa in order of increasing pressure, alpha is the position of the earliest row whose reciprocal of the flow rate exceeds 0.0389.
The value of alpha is 978.0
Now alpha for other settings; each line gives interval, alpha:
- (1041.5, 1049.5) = 1043.0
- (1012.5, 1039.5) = 1015.0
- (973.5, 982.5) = 974.0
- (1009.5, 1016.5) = 1015.0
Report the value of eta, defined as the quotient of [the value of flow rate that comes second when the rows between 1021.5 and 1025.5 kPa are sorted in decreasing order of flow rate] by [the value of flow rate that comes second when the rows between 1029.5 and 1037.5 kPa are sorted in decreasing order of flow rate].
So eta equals 0.99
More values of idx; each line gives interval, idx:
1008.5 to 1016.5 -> 1011.0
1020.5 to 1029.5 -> 1027.0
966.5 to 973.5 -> 973.0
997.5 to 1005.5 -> 1005.0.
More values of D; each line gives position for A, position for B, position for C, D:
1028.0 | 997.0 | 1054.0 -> 26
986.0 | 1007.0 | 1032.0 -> 28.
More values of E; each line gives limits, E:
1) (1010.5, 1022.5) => 316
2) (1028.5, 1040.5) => 306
